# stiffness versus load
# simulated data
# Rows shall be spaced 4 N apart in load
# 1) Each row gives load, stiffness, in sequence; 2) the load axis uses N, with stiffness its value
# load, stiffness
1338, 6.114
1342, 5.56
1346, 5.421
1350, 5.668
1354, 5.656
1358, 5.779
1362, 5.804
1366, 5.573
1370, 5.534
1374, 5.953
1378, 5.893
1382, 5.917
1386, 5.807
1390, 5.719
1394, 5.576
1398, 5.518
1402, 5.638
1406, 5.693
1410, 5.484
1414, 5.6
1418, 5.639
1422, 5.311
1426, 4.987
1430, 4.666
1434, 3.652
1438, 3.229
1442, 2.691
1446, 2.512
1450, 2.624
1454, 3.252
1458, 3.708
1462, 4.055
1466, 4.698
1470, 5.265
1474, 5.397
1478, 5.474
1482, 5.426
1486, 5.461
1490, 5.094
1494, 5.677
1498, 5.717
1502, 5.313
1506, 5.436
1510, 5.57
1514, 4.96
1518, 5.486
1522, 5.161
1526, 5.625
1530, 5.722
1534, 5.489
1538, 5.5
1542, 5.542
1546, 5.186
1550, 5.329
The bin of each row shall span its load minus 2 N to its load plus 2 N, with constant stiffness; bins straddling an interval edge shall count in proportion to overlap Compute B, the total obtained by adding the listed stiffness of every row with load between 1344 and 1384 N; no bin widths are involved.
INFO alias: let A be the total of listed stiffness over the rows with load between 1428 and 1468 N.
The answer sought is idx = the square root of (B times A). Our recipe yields 45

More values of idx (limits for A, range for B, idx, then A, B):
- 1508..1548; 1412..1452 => 47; 54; 40.9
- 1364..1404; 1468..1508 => 56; 57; 54.3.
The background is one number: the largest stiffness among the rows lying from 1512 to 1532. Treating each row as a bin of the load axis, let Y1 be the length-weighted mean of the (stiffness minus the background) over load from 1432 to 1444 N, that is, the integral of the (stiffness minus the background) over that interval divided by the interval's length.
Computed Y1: -2.5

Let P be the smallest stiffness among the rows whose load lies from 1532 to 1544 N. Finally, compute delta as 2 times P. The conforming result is 11.0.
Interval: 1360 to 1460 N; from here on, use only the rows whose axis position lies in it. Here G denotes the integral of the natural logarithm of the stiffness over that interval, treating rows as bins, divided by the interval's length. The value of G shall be 1.55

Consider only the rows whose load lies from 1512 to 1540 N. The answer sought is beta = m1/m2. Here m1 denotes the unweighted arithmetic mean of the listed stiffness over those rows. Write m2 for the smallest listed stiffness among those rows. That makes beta 1.09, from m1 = 5.42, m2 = 4.96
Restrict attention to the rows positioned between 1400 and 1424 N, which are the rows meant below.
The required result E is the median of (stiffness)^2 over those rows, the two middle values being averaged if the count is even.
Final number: 32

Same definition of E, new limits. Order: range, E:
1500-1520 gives 30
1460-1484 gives 28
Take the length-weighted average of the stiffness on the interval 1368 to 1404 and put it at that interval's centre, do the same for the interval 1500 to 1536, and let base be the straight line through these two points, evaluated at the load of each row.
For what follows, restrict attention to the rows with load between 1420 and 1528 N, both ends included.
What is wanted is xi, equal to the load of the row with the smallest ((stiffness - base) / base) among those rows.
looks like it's 1446 N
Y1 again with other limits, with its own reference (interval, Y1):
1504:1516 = -0.4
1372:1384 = 0.2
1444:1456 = -2.9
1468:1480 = -0.3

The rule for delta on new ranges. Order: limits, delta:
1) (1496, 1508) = 10.6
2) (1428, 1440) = 6.5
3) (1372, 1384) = 11.8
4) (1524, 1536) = 11.0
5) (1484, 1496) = 10.2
